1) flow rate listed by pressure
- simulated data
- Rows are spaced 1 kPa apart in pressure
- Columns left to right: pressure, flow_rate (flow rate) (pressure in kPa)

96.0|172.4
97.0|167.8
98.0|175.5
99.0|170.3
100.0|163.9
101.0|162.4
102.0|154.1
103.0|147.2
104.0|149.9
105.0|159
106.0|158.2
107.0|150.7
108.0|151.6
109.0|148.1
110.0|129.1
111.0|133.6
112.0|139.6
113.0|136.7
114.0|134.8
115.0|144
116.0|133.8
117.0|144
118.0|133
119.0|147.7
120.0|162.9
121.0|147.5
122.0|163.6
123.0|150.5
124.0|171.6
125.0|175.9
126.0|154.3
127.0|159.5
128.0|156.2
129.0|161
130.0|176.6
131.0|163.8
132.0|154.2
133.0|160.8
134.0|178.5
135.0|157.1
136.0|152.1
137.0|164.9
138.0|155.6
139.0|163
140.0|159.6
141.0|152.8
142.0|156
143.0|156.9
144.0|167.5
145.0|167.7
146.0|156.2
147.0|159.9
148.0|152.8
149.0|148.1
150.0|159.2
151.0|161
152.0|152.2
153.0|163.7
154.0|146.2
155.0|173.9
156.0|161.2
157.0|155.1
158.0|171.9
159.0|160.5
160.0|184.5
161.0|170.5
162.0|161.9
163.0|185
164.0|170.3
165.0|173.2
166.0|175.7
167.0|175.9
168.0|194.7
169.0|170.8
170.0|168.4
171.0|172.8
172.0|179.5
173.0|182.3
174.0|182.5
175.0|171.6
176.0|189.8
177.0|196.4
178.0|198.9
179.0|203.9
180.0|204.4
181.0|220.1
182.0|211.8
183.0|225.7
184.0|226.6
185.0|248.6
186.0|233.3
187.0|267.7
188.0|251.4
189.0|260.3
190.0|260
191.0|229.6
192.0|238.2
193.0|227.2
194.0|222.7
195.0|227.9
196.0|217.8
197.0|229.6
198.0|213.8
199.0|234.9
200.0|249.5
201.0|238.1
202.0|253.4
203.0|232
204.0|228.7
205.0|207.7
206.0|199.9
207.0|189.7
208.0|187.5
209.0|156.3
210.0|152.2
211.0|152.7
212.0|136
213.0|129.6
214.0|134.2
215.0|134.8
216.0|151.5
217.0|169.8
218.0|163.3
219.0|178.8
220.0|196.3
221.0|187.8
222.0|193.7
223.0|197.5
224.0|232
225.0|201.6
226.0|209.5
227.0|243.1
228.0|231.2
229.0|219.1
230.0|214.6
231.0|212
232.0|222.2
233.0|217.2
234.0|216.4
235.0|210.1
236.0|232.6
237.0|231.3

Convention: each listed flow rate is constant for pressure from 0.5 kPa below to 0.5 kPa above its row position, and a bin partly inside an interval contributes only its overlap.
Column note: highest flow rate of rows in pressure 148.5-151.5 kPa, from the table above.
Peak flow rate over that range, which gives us 161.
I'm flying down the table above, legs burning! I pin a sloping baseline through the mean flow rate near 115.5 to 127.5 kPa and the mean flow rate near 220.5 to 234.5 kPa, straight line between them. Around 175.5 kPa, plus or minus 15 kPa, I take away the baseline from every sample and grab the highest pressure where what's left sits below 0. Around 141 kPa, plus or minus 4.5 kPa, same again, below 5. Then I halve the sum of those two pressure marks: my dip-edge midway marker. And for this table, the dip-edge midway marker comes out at 160.0 kPa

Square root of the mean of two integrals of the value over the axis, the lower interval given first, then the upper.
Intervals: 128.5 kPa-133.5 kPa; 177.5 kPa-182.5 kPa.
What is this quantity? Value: 30.5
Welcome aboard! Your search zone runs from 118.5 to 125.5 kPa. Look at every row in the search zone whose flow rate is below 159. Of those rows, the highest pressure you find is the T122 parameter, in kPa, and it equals 123.0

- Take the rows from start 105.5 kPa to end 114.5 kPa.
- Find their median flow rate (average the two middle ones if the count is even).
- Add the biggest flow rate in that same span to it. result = 298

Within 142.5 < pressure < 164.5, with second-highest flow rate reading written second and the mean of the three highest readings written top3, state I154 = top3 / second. 0.98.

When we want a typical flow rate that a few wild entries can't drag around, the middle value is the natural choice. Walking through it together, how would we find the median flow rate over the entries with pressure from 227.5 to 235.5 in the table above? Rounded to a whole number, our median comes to 217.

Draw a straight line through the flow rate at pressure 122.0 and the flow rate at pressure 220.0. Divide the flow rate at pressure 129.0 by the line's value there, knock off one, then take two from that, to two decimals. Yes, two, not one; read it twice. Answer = -2.03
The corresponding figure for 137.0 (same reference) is -2.02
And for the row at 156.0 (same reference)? -2.08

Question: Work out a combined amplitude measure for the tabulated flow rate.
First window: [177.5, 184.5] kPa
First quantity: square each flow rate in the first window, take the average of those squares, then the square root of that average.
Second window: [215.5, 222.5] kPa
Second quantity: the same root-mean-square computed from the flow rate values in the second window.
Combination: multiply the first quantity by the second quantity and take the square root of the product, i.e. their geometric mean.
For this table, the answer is 195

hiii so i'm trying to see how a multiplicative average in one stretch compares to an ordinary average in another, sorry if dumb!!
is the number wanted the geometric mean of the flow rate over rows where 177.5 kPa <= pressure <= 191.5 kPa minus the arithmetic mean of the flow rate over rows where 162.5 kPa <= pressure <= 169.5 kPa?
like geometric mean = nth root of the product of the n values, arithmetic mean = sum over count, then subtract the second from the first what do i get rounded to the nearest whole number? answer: 53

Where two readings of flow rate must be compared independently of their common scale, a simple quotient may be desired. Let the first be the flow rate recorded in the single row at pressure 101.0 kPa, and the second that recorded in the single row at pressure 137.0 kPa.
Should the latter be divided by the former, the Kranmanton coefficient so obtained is 1.02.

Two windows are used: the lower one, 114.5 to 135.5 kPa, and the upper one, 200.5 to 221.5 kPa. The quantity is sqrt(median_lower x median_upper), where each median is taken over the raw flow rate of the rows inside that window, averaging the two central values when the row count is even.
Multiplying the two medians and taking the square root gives 168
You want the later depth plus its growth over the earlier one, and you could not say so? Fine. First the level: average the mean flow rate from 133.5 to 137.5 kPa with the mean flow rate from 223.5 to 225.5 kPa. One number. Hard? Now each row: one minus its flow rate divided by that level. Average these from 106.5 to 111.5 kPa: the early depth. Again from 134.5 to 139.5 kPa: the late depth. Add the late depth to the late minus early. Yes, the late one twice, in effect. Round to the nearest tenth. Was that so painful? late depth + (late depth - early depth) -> 0.1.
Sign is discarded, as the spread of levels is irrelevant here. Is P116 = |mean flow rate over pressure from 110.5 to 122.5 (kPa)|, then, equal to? 143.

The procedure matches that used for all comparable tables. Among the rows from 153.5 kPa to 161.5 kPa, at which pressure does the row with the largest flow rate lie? 160.0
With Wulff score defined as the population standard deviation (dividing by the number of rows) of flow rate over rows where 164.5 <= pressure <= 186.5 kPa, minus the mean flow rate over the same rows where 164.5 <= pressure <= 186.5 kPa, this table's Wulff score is -173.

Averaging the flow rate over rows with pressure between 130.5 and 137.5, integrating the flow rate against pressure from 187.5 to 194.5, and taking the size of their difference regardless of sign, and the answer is 1528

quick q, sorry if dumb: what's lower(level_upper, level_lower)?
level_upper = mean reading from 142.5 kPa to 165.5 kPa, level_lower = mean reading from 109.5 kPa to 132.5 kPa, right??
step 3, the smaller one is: 151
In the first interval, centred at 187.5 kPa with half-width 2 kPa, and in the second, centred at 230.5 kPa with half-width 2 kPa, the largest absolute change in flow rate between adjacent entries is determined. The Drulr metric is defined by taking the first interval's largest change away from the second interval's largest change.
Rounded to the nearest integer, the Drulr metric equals -24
